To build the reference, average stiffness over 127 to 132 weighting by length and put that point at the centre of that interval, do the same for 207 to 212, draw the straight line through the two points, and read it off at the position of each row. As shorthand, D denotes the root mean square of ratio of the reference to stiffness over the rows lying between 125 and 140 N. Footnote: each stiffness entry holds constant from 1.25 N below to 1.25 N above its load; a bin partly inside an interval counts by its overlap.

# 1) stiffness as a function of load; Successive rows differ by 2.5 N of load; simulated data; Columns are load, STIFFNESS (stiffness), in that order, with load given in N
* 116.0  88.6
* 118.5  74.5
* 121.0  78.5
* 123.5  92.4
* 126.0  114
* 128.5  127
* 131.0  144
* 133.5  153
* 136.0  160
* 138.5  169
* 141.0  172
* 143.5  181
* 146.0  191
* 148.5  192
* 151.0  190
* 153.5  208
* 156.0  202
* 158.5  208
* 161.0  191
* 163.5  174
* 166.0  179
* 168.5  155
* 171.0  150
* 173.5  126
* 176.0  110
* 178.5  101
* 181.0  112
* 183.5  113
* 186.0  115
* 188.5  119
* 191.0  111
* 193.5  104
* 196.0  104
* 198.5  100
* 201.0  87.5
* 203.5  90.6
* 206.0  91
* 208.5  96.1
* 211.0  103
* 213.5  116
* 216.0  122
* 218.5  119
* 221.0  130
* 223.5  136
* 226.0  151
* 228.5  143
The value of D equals 0.95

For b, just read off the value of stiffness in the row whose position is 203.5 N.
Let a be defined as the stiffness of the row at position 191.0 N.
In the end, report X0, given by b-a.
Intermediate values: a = 111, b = 90.6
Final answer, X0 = -20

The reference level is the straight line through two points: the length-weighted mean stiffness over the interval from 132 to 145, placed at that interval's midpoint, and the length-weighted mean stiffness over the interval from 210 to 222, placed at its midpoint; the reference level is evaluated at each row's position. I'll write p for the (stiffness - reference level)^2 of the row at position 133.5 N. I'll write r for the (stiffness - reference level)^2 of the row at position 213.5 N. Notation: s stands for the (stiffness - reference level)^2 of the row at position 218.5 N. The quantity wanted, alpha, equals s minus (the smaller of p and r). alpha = -7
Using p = 295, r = 13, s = 6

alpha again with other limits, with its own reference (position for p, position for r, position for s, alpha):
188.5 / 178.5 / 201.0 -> 1333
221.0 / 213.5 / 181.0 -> 780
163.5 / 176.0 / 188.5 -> -249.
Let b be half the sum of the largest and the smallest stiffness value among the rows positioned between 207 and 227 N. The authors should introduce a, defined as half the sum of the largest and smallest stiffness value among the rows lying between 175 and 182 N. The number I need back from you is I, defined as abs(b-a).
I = 17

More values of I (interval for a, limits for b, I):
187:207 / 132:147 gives 69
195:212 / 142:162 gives 99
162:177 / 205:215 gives 41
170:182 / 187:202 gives 22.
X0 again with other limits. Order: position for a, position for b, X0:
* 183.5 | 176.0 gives -3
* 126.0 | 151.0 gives 76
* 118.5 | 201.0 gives 13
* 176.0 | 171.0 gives 40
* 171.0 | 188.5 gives -31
